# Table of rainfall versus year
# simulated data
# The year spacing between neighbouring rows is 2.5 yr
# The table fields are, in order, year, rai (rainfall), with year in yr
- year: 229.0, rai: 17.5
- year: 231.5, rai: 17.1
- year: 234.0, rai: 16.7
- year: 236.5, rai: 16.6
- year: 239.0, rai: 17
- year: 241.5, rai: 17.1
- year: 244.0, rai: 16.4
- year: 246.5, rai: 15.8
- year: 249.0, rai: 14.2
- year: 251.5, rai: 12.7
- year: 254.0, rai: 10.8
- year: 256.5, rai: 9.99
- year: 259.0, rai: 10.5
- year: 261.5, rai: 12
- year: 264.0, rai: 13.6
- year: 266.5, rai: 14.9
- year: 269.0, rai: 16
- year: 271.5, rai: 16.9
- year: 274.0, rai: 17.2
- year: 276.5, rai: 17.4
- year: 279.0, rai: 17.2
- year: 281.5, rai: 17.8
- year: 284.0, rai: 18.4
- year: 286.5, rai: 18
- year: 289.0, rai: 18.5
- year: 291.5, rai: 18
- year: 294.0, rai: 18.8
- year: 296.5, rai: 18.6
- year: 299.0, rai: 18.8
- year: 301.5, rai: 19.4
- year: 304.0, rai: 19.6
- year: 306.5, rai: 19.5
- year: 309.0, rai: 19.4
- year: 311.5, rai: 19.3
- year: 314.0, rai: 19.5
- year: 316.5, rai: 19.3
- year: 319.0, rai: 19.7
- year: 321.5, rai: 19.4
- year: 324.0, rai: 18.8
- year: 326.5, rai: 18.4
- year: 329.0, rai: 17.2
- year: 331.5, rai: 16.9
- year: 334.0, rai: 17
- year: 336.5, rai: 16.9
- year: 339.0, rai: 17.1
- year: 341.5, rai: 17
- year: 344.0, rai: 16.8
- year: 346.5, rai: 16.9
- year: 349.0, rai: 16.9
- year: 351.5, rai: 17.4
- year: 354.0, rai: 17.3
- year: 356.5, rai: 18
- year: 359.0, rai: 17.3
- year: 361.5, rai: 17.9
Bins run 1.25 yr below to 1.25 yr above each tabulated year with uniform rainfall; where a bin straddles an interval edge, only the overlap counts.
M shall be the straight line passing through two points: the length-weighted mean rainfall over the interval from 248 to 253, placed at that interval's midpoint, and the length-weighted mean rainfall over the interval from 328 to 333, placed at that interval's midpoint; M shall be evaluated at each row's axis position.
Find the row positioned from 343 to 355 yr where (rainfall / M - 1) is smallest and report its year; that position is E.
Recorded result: 349.0 yr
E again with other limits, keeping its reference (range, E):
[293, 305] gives 296.5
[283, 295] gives 291.5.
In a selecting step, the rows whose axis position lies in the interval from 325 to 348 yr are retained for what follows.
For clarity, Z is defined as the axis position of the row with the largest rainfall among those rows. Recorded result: 326.5 yr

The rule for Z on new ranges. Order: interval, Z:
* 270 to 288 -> 284.0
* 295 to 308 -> 304.0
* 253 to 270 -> 269.0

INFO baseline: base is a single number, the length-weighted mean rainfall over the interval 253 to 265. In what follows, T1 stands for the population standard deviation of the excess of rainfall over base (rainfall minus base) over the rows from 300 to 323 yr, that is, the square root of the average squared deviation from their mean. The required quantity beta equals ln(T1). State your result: -2.1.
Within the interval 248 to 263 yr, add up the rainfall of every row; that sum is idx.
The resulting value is 70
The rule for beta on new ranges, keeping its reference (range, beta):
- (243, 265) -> 0.8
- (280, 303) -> -0.8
